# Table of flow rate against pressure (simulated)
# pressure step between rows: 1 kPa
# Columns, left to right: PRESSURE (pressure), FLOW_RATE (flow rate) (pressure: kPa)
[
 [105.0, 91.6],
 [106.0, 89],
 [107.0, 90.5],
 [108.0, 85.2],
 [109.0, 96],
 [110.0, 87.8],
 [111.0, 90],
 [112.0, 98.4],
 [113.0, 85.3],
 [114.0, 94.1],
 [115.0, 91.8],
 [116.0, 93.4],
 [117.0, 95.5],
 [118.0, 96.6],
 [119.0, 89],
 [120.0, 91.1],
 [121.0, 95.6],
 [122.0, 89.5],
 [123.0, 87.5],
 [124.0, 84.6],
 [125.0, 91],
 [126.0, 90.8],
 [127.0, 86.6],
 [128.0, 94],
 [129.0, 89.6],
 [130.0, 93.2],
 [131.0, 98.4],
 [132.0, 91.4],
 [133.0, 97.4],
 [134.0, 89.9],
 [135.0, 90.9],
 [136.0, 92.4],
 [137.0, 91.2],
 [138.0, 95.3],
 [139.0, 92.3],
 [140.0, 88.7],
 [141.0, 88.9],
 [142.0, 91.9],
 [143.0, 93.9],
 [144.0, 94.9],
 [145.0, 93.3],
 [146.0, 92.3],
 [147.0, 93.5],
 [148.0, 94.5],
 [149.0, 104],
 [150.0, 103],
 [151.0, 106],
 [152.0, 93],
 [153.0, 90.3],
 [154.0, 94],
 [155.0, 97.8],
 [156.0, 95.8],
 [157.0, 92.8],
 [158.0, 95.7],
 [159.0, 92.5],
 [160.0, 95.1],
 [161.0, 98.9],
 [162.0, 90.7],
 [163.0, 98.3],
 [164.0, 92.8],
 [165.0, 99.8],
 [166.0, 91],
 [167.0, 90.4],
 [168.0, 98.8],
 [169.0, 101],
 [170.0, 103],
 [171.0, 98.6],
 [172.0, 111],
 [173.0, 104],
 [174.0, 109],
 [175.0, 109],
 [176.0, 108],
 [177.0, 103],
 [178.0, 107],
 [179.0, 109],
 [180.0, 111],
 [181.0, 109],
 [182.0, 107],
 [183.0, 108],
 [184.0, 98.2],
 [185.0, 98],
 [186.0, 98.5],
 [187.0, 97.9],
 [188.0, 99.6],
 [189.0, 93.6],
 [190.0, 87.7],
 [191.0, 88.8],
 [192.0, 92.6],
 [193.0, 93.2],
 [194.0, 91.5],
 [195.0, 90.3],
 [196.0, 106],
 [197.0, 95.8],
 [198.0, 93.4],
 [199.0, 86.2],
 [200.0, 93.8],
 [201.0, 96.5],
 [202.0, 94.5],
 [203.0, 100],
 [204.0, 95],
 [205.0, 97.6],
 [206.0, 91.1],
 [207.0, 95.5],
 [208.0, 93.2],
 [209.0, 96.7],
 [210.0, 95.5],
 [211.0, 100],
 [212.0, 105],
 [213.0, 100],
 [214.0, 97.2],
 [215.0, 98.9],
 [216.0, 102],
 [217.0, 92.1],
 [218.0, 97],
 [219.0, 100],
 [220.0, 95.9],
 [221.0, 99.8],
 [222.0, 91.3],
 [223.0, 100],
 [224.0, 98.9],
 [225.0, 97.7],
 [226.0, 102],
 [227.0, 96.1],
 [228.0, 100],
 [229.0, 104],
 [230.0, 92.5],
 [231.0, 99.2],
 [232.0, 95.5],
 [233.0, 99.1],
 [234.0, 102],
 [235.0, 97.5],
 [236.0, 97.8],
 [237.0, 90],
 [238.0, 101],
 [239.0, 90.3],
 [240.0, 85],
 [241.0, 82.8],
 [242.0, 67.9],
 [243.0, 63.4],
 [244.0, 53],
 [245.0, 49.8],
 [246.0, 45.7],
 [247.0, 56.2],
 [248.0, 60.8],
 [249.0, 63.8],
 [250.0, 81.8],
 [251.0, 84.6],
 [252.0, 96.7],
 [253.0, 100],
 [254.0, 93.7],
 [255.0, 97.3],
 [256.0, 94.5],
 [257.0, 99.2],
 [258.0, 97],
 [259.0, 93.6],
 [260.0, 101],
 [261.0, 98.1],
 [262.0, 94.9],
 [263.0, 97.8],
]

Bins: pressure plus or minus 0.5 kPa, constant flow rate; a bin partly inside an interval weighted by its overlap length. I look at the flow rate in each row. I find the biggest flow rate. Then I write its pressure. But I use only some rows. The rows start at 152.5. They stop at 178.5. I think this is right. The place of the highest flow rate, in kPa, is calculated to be 172.0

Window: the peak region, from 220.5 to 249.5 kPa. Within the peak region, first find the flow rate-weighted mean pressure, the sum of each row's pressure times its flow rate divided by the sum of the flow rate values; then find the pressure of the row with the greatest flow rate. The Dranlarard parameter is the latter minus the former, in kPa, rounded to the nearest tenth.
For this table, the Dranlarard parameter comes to -4.5 kPa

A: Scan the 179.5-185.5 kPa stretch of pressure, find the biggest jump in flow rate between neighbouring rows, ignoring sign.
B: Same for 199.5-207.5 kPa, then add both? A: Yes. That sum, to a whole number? 16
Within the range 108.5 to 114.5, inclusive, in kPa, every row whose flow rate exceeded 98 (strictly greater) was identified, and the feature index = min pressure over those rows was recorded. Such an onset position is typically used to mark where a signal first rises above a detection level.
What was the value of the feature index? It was 112.0 kPa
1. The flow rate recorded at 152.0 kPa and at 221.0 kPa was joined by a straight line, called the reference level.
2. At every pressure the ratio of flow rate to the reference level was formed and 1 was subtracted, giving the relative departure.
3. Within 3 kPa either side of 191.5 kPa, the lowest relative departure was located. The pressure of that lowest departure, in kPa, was 190.0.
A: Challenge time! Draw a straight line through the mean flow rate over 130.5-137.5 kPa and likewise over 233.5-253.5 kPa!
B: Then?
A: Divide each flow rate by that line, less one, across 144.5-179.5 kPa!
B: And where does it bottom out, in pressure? 153.0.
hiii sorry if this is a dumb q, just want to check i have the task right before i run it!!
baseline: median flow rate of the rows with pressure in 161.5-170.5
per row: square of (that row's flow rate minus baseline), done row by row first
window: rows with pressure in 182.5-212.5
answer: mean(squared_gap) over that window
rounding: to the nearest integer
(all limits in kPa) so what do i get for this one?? 31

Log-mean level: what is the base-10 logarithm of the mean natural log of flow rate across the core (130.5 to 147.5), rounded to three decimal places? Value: 0.656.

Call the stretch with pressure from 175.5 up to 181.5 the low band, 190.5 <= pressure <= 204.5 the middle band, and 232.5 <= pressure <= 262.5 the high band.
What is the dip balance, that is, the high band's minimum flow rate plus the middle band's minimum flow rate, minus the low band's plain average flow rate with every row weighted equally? 24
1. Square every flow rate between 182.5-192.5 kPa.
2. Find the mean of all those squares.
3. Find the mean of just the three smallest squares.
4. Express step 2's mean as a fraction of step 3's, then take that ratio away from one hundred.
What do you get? 98.8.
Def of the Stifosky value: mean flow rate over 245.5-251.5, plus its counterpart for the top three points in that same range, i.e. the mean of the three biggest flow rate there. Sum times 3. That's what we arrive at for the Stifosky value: 427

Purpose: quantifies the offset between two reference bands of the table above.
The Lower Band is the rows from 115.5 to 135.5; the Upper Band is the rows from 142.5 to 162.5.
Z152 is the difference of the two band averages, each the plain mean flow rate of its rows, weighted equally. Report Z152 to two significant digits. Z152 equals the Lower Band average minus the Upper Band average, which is -3.8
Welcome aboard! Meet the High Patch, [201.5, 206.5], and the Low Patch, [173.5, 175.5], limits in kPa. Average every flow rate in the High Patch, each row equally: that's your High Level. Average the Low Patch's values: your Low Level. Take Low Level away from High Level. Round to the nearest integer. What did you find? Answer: -13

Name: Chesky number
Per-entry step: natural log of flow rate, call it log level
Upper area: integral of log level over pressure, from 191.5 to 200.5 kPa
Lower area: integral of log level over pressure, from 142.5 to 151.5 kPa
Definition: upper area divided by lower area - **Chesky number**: 0.99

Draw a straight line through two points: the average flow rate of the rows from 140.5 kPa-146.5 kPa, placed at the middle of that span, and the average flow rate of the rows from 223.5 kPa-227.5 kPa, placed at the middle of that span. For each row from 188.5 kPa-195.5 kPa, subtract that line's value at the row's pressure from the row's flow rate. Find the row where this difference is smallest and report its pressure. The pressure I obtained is 190.0 kPa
